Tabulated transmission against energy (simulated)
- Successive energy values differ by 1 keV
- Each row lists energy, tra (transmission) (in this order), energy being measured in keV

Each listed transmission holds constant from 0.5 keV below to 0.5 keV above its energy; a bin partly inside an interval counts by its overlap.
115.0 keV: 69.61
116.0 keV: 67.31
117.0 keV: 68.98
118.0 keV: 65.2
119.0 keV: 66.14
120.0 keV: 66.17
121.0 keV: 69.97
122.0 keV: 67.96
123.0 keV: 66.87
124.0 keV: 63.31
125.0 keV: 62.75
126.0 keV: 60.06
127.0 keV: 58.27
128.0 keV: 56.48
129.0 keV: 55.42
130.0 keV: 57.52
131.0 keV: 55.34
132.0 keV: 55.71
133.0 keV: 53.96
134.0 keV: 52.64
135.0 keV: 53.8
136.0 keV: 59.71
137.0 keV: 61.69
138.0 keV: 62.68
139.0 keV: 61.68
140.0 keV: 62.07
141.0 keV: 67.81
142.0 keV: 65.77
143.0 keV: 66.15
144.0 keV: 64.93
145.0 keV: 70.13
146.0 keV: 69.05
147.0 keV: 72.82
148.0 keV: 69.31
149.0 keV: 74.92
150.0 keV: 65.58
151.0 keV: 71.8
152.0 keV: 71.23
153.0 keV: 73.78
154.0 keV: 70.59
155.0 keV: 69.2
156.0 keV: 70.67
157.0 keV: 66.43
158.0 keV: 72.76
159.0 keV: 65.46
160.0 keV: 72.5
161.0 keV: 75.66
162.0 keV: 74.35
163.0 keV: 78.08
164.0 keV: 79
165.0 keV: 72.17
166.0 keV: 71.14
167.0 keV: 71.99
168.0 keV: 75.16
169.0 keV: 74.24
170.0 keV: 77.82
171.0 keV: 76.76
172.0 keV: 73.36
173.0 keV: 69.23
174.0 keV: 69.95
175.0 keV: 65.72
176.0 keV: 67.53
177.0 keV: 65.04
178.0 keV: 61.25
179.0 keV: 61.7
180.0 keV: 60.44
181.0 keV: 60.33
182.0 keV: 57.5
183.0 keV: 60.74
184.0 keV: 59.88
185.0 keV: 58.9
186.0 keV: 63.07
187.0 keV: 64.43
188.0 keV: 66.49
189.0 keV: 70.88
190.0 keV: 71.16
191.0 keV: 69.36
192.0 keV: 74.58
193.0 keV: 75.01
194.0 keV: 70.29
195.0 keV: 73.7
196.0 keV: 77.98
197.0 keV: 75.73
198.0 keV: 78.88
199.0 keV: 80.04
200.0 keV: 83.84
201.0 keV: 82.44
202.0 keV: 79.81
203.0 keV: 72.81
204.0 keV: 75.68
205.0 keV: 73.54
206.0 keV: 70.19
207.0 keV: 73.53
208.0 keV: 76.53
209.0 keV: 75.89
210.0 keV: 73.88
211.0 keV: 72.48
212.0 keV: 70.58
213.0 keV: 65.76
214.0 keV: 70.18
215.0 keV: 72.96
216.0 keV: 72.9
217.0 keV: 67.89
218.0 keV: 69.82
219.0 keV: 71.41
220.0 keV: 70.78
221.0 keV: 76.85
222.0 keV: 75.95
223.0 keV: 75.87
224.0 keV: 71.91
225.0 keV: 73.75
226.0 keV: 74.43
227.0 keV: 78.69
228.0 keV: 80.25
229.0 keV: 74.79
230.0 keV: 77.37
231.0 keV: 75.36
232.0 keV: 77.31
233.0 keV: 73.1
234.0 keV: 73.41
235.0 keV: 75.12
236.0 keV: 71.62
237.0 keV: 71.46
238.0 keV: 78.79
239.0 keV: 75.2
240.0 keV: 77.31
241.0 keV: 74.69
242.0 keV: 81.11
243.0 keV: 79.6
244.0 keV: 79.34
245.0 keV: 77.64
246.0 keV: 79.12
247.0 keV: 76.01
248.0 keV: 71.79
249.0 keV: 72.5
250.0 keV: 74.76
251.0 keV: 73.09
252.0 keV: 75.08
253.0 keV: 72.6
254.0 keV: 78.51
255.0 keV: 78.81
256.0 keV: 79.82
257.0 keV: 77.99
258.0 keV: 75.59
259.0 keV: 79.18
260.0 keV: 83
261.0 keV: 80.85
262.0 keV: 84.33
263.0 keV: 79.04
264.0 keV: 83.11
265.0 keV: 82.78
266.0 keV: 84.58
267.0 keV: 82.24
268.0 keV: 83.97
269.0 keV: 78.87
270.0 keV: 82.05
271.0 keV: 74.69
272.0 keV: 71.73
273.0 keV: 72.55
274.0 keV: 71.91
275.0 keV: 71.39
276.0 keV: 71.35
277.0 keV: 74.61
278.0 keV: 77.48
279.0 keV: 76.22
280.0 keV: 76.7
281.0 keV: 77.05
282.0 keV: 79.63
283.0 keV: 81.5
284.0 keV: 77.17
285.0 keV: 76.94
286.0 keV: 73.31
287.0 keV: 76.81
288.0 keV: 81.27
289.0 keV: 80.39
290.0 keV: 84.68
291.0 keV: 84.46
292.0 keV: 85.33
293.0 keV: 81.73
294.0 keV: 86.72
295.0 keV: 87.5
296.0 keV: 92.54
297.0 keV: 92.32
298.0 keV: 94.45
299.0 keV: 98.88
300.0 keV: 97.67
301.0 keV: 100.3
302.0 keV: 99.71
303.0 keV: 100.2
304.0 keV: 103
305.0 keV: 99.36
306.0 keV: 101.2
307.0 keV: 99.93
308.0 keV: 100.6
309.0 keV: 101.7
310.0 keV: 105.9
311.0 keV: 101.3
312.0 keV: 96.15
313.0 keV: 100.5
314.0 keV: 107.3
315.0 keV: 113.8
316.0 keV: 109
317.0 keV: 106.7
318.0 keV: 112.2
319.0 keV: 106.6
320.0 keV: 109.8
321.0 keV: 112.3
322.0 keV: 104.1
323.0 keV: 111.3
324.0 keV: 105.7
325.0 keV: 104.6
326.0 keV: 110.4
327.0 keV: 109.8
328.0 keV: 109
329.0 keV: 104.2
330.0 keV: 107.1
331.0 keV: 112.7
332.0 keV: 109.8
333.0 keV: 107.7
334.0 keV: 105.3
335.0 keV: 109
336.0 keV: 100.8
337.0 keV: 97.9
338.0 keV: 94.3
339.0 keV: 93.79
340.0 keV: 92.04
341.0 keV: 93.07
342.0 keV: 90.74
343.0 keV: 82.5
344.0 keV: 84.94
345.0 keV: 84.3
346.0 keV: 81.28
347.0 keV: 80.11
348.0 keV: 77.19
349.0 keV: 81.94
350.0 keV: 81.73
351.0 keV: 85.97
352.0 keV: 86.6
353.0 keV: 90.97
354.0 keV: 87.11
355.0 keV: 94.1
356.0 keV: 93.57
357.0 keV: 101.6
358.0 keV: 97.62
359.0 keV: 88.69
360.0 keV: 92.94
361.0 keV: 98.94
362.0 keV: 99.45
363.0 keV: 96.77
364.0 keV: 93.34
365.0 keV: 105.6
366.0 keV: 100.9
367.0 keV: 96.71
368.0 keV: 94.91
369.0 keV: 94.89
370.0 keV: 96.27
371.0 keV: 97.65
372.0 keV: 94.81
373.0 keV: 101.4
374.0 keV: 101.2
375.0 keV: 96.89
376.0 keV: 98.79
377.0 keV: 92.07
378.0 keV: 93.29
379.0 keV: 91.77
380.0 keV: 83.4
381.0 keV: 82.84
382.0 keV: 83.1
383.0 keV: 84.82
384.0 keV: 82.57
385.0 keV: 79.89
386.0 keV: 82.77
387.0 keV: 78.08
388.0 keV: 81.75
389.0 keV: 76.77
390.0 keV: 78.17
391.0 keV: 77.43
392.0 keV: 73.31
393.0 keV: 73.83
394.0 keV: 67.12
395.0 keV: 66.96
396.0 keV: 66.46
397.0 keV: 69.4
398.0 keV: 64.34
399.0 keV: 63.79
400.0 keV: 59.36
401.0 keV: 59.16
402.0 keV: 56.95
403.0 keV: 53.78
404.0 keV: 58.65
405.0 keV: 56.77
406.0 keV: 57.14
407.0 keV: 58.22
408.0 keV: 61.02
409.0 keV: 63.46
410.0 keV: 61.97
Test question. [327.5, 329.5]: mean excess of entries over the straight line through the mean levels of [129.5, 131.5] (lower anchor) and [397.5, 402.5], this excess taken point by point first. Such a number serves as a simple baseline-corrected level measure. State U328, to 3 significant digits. 47.0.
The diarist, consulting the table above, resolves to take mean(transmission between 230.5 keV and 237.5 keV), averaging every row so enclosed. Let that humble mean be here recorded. 74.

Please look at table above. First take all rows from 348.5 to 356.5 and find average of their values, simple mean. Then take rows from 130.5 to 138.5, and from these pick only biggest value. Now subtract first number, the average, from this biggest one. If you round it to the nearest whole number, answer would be -25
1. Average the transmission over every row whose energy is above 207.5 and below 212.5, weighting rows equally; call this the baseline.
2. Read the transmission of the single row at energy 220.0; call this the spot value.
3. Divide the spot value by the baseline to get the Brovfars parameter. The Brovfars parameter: 0.96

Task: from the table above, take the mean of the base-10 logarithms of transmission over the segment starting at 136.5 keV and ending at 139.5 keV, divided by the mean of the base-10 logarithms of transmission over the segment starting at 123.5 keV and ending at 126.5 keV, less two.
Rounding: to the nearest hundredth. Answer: -1.00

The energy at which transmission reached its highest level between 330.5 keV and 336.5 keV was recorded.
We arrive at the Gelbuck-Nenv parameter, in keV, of 331.0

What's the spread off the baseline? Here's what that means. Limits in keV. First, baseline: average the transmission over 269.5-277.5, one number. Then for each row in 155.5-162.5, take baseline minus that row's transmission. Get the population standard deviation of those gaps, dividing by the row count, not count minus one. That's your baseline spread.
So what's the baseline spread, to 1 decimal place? 3.6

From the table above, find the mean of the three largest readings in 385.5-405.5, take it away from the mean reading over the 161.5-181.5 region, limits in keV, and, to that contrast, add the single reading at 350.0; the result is 71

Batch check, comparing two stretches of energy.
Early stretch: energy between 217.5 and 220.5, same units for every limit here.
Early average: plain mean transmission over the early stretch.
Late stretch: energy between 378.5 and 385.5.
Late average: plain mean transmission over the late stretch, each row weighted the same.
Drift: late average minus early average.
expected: 13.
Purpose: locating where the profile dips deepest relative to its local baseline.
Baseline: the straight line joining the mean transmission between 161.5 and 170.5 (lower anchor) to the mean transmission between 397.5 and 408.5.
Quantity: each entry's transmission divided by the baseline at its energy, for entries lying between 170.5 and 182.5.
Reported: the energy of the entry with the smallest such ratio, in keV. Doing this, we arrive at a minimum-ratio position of 182.0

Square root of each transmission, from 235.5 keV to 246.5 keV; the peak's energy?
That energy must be 242.0 keV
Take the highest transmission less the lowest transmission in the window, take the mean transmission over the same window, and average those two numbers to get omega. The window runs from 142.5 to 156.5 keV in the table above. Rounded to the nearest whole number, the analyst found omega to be 40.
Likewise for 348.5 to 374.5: 59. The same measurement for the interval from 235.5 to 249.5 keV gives 43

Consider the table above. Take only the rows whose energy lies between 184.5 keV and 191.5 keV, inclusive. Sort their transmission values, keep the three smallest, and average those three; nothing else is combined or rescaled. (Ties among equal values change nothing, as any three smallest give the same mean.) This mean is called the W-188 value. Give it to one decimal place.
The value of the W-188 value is 62.1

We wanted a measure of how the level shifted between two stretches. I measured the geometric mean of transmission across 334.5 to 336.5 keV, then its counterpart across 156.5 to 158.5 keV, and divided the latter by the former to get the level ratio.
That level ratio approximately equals 0.66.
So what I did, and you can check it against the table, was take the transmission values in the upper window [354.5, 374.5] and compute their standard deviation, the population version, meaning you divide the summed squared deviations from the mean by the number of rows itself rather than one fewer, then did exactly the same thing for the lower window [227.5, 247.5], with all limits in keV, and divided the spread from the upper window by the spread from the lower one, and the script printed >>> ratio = 1.4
